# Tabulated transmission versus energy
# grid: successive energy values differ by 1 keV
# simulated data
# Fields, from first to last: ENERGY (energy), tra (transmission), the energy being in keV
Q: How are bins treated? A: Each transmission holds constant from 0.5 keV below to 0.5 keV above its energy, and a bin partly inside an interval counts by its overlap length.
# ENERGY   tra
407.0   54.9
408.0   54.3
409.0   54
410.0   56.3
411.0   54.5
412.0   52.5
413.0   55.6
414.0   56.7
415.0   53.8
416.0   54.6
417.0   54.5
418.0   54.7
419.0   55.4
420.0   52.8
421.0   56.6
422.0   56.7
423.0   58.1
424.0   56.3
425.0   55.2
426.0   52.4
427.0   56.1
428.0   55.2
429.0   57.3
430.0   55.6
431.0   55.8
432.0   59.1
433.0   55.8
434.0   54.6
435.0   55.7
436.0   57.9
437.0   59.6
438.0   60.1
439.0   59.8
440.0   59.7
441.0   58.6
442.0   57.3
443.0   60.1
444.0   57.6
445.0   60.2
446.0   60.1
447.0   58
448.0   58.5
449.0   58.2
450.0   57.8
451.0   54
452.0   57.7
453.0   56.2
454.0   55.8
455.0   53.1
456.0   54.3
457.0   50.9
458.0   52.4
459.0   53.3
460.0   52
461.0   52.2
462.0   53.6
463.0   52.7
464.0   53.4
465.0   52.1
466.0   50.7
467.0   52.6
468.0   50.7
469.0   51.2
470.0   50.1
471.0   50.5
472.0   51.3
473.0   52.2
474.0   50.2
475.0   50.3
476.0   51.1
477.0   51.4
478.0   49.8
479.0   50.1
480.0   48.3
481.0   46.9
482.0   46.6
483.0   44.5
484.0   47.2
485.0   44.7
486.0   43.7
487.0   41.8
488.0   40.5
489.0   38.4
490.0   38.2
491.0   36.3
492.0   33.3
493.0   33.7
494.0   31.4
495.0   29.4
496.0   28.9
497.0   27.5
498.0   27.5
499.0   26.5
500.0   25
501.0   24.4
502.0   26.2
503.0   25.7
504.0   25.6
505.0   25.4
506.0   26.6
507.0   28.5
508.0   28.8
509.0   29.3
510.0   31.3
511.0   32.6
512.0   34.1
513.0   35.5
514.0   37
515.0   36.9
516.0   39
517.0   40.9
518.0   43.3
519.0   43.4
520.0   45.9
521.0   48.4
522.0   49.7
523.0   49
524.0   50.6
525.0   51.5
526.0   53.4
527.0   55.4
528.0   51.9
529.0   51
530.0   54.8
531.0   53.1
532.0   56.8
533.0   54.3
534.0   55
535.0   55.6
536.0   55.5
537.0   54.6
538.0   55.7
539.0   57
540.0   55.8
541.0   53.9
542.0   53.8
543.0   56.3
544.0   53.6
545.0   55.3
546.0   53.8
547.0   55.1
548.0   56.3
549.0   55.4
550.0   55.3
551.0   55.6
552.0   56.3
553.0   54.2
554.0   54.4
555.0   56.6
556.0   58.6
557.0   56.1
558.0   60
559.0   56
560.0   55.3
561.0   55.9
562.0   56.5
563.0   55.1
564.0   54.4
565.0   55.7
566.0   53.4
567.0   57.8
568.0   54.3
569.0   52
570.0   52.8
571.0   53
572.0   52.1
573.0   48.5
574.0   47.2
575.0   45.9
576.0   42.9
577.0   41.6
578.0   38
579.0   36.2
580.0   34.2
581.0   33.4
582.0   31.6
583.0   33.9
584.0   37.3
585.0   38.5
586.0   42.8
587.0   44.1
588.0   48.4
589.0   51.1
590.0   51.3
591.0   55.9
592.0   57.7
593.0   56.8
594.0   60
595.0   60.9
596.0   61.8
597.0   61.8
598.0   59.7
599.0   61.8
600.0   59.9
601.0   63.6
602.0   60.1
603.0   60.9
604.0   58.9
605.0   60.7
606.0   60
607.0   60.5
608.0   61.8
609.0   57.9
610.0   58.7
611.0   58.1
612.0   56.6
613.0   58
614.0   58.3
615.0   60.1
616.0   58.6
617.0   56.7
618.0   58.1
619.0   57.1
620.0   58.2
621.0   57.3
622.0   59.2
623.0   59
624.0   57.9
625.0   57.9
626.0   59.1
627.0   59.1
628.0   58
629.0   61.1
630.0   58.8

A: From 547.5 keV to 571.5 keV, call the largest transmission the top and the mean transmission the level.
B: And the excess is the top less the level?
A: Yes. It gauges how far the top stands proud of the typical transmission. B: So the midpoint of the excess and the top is 32.3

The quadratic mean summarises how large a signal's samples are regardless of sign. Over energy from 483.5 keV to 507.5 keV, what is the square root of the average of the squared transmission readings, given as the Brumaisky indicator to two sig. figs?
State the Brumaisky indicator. 33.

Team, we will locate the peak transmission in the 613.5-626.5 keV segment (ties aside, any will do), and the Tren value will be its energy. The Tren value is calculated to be 615.0 keV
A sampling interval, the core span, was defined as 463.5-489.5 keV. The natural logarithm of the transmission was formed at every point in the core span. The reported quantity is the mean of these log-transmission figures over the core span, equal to 3.88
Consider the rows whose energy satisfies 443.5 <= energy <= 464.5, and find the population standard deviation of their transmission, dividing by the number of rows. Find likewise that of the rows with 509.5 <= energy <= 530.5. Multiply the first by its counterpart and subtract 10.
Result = 11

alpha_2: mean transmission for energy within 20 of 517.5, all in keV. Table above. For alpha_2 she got 41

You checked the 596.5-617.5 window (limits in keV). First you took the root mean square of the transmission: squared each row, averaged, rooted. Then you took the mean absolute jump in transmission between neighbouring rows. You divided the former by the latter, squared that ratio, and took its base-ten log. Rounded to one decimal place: 3.1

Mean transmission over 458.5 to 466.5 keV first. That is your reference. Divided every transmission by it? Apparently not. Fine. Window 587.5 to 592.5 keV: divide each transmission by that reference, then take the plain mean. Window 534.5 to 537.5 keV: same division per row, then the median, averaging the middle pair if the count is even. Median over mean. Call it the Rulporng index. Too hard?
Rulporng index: 1.0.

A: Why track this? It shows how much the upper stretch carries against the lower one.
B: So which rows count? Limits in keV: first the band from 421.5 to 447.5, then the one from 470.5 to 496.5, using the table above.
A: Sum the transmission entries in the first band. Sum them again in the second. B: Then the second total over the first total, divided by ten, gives 0.076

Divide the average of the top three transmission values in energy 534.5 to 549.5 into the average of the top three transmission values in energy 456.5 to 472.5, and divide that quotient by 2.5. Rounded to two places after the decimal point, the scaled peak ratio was 0.38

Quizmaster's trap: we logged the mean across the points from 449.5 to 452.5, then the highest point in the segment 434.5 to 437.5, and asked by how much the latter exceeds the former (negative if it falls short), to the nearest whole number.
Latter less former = 3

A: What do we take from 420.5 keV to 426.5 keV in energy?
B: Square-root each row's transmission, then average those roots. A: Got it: 7.47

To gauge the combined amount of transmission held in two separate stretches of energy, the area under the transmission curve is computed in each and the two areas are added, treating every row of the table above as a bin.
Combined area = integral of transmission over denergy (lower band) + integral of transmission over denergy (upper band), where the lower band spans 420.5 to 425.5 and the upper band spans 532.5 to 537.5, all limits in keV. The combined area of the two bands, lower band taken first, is 558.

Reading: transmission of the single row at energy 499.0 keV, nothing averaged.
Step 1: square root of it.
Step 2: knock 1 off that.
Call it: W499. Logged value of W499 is 4.15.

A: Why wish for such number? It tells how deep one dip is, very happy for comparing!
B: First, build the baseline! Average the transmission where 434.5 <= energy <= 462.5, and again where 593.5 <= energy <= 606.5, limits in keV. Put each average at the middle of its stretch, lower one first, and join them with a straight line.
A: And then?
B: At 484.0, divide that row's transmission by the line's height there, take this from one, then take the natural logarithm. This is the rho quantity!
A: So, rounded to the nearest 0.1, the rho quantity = -1.7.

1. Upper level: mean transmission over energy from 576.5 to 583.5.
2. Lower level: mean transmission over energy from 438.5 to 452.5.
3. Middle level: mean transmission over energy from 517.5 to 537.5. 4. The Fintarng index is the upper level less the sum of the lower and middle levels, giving -75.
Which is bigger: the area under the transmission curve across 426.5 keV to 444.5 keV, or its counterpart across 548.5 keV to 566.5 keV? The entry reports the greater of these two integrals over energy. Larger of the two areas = 1036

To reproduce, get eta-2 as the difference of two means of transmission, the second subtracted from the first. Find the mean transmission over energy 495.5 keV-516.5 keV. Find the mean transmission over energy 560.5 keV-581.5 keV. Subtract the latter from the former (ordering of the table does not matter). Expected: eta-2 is -19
